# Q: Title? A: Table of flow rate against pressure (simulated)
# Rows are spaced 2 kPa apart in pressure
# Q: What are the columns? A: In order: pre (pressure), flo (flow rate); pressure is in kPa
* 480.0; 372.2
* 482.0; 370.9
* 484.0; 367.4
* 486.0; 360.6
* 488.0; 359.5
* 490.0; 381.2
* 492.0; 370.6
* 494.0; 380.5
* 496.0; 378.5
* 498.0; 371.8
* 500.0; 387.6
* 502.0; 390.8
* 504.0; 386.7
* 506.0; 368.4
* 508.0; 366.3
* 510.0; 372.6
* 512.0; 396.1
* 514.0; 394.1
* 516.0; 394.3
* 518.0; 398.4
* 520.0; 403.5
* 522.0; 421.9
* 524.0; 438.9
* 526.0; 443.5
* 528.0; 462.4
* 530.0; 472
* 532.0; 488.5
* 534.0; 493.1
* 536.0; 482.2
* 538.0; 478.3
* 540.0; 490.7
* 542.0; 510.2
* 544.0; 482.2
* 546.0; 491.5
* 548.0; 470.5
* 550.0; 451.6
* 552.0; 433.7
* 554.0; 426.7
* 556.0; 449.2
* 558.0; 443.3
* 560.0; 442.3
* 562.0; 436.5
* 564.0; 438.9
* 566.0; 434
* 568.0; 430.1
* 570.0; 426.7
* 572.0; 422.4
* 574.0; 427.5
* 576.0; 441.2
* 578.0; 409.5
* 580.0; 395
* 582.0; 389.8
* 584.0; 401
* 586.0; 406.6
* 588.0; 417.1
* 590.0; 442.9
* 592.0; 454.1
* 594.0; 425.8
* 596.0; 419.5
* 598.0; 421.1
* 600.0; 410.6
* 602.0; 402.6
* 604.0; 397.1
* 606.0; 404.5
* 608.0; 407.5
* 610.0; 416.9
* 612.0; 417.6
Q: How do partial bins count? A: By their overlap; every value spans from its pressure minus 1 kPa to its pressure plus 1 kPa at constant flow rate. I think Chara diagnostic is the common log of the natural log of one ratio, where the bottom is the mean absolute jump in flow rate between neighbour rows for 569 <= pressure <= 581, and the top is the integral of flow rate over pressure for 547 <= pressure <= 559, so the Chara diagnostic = 0.77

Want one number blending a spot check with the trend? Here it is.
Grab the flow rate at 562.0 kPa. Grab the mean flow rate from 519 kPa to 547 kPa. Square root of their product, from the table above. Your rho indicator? 452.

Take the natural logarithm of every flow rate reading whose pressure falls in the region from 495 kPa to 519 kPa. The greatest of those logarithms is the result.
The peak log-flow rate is 5.99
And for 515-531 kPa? 6.16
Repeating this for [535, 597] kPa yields 6.23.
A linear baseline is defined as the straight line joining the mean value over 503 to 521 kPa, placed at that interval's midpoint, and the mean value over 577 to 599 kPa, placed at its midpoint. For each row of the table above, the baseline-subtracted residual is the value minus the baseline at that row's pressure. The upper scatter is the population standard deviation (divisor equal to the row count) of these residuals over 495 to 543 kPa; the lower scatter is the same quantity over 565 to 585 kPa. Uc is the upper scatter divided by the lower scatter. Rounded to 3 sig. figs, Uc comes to 2.25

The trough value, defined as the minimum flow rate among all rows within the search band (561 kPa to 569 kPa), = 430.1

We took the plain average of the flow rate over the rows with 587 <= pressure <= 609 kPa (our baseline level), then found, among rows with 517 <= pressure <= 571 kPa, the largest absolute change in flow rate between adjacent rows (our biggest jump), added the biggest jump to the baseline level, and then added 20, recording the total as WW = 466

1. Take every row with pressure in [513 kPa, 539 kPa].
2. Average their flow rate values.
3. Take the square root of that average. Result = 21.1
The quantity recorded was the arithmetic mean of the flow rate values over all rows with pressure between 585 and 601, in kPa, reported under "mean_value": 425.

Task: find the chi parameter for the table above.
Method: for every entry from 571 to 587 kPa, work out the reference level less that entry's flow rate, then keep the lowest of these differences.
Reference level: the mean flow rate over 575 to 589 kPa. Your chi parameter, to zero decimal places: -33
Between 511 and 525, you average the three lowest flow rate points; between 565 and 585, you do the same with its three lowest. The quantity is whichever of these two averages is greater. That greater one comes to 395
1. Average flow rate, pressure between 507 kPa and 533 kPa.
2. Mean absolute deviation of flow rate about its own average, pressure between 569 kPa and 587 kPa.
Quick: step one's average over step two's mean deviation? 29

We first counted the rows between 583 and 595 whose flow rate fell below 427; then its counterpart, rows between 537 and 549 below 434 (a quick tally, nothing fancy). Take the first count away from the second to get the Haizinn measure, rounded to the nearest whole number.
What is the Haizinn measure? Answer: -4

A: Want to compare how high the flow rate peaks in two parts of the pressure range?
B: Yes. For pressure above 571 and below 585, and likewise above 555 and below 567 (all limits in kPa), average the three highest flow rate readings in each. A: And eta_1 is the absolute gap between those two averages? 15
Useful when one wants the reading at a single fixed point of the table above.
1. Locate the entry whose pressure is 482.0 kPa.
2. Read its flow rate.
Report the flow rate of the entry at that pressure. 370.9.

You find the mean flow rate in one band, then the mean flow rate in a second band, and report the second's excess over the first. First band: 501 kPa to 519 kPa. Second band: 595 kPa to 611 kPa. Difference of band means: 25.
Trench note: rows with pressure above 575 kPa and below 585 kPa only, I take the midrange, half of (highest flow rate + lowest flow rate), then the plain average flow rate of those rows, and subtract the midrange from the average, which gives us -8.2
